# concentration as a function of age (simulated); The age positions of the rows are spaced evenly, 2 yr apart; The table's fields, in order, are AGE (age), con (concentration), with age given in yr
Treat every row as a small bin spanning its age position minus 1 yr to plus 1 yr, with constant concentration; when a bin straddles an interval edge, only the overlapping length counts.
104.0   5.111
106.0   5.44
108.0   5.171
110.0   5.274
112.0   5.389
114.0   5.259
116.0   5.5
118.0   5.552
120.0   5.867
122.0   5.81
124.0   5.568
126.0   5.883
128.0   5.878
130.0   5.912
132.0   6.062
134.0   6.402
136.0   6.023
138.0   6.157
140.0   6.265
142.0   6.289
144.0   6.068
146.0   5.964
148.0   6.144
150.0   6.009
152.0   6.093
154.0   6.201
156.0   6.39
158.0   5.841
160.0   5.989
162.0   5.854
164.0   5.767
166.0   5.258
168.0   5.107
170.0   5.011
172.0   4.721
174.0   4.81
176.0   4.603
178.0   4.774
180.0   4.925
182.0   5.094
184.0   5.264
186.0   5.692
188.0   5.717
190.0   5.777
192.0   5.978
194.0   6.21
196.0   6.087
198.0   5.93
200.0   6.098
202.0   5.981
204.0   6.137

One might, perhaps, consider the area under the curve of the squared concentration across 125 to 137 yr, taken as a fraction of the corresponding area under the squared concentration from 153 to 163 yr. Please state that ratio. 1.2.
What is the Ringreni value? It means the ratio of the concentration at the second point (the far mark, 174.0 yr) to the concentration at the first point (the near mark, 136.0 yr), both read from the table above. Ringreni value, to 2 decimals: 0.80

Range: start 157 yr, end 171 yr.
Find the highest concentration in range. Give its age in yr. 160.0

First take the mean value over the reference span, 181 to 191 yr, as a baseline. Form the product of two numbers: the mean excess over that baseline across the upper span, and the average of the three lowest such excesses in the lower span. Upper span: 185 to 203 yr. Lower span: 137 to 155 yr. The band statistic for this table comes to 0.22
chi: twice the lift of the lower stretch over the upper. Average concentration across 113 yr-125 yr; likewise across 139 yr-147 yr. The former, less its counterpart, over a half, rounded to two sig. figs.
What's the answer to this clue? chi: -1.1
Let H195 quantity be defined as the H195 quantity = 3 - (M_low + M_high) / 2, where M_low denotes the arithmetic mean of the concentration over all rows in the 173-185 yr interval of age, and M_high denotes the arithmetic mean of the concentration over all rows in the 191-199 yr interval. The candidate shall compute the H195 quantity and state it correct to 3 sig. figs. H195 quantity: -2.48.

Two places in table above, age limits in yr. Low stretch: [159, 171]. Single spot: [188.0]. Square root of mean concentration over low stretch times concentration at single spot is 5.6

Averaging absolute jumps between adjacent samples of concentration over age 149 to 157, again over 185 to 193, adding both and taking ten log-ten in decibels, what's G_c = -6.5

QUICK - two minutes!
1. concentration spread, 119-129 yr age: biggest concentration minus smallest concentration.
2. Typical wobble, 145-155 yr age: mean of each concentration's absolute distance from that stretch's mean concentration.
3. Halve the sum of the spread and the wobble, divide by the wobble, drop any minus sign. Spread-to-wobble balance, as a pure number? 2.6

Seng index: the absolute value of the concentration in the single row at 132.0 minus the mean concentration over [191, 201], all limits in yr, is 0.0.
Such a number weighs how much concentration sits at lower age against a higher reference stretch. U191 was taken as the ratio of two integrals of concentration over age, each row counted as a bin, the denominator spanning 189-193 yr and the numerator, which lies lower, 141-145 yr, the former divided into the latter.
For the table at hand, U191 1.05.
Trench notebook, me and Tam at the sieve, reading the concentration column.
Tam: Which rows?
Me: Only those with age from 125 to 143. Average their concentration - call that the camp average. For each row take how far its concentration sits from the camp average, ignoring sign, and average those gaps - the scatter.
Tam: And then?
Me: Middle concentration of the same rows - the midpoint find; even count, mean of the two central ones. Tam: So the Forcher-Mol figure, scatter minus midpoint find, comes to -5.9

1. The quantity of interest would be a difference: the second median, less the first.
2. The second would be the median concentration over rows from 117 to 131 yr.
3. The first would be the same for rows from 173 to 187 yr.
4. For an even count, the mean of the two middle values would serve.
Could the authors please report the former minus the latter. 0.9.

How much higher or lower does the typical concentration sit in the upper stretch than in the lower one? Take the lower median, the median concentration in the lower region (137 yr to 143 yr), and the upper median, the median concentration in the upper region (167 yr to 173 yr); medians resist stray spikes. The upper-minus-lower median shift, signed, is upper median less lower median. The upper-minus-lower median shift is -1.3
